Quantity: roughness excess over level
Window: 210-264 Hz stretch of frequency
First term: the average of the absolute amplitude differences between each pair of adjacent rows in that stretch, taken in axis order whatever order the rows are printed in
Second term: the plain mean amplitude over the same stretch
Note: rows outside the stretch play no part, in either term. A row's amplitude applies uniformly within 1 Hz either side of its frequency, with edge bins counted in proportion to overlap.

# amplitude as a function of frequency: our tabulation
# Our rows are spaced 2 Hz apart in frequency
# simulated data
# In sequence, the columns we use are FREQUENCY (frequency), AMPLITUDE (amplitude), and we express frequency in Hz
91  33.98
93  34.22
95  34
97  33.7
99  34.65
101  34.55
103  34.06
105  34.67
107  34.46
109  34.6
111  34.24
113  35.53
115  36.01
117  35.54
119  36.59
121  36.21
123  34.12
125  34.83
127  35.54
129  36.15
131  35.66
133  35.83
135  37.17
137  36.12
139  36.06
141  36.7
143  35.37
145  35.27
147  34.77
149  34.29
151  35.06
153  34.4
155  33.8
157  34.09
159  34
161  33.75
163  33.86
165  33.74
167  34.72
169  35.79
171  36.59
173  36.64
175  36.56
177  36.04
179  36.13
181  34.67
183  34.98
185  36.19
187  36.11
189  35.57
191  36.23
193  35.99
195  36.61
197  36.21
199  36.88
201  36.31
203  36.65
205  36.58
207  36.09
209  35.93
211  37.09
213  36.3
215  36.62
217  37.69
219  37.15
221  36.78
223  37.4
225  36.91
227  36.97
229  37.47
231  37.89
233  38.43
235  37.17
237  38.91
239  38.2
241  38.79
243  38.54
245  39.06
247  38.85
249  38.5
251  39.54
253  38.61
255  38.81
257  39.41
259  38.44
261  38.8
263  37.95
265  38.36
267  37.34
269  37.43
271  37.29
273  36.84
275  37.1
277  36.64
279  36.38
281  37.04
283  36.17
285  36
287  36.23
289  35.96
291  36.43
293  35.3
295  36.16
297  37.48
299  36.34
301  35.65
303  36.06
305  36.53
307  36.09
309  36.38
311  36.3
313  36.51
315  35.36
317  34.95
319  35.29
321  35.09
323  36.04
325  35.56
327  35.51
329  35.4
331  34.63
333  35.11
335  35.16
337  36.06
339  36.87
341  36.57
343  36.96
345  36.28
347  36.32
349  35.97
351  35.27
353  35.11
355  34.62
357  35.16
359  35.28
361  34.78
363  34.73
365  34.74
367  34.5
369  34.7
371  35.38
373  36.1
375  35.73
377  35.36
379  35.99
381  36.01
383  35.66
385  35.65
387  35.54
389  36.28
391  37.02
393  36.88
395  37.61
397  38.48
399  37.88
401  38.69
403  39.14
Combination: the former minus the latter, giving -37.4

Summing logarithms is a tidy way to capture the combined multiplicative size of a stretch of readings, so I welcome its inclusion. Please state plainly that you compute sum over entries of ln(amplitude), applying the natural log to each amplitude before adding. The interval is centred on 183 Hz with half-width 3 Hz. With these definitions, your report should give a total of 10.7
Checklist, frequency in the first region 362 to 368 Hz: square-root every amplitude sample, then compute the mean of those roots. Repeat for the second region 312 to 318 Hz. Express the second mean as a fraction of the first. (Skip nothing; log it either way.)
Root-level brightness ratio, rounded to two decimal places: 1.01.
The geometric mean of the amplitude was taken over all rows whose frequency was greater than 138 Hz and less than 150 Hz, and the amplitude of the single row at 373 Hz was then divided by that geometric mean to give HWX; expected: 1.02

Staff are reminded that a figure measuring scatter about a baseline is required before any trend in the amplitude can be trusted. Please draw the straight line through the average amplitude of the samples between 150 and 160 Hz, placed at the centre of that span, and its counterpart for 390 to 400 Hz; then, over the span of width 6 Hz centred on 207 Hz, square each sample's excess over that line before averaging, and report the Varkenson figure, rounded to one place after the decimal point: 1.6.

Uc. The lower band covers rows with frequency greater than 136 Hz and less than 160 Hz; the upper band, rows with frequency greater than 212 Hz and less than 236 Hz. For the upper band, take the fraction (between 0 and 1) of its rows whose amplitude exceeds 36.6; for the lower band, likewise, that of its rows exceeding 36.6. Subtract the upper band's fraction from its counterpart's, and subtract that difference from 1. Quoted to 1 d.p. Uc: 1.8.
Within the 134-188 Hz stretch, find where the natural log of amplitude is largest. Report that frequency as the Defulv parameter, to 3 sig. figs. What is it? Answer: 135 Hz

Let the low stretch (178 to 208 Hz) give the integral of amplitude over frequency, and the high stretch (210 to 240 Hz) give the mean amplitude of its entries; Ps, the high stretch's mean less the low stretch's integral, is -1045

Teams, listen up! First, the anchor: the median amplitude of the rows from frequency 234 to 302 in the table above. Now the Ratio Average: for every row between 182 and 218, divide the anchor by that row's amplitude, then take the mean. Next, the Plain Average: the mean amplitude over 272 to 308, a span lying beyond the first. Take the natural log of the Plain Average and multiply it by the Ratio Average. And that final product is 3.70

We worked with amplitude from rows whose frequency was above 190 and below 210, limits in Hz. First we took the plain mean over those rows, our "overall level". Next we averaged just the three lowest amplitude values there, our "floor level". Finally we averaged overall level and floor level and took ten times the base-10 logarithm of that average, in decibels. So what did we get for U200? 15.6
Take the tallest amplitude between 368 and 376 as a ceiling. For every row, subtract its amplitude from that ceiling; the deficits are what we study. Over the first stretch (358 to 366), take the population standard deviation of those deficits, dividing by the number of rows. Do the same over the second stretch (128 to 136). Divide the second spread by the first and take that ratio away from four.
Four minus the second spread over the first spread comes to 1.5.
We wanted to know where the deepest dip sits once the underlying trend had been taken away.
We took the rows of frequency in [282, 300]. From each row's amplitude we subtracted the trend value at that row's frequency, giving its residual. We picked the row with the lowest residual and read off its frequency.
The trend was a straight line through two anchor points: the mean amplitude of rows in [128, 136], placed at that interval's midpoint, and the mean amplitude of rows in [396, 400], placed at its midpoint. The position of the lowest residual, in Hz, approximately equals 293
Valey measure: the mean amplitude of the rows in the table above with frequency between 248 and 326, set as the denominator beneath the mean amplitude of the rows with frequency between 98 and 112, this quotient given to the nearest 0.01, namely 0.94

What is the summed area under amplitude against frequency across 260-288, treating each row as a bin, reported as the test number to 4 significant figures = 1039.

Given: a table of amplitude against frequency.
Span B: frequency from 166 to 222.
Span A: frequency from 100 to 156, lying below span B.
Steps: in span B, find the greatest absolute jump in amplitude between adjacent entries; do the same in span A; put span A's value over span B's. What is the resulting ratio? 1.4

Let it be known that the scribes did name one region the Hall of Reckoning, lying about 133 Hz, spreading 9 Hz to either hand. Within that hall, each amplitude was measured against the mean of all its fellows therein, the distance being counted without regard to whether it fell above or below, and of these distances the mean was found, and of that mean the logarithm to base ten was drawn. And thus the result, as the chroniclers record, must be -0.32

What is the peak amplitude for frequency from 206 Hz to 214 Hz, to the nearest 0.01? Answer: 37.09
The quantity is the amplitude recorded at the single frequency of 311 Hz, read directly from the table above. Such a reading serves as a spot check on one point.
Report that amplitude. 36.3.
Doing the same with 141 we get 36.7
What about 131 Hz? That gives 35.66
